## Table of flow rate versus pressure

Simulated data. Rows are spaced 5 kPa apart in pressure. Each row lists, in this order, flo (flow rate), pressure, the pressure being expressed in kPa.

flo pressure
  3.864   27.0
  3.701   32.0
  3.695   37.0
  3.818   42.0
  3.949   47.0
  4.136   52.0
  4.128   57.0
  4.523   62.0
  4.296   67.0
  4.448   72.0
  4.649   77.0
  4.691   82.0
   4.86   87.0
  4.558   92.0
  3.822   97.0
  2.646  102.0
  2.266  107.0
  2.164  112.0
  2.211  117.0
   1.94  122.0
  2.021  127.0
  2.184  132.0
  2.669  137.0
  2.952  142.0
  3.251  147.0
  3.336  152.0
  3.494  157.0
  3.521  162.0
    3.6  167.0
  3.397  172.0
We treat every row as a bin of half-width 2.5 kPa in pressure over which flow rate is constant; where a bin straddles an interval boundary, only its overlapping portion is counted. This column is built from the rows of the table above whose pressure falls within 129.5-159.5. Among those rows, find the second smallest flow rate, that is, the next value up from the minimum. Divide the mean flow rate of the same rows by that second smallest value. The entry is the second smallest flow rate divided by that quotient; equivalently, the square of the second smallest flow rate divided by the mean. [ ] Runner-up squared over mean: 2.4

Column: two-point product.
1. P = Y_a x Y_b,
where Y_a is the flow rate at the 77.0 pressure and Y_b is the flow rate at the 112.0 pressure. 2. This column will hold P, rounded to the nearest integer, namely 10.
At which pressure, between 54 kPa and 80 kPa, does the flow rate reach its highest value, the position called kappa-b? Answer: 77.0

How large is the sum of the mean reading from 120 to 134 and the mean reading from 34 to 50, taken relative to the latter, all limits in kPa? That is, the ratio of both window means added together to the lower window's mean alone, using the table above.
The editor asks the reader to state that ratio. 1.54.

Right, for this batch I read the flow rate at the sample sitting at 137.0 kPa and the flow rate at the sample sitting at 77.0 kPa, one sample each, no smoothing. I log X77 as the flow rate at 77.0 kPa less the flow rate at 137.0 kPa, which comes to 2.0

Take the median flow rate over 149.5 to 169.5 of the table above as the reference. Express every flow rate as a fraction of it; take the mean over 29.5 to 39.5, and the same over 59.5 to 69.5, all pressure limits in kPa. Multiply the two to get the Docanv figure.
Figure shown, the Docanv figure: 1.3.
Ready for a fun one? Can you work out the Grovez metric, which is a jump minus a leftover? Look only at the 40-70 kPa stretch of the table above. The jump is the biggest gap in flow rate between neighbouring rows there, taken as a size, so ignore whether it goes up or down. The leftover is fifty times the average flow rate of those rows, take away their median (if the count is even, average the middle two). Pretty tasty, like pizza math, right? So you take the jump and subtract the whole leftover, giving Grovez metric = -203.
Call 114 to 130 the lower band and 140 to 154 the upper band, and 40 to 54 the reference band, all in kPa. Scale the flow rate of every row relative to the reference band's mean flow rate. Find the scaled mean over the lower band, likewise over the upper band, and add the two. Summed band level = 1.32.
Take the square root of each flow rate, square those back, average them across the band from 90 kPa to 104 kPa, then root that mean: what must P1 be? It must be 1.92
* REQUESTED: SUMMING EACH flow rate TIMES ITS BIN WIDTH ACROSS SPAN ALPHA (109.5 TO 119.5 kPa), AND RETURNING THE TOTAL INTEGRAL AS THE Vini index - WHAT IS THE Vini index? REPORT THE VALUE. 22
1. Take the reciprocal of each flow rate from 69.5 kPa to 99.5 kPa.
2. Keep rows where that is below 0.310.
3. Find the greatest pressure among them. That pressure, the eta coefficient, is 97.0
